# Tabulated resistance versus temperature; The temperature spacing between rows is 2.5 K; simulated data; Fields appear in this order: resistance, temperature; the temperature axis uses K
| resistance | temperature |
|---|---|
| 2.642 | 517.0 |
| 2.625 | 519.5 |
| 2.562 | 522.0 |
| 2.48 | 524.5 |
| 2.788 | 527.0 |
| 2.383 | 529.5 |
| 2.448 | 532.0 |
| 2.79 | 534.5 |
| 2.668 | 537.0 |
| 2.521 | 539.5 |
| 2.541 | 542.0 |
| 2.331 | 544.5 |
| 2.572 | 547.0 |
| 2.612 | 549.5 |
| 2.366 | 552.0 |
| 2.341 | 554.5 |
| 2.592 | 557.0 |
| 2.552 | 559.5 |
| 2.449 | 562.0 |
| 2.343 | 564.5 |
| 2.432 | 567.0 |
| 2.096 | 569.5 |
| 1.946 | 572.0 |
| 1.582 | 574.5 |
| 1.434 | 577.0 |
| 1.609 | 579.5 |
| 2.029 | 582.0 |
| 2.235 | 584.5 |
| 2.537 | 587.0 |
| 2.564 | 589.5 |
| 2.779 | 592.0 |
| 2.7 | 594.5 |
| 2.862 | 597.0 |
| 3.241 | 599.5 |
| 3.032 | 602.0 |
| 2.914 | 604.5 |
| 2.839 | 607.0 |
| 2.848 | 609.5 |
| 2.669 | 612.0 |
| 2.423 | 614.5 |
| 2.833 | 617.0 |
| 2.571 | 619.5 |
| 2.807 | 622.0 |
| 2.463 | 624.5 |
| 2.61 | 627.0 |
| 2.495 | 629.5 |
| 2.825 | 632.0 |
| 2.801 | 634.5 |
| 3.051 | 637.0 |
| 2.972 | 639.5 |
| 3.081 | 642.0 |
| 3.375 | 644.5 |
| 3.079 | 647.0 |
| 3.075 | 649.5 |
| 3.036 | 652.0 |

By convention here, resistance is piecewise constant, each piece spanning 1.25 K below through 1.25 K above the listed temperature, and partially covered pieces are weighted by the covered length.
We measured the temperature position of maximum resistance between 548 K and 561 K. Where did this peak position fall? 549.5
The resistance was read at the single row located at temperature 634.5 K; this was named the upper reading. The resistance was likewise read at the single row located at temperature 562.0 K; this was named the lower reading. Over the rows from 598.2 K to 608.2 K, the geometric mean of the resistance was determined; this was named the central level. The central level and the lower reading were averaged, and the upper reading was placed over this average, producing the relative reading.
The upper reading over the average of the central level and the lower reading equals 1.03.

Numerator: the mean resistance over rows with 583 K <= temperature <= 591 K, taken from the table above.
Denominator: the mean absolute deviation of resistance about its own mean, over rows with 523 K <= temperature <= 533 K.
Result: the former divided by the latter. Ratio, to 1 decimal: 18.6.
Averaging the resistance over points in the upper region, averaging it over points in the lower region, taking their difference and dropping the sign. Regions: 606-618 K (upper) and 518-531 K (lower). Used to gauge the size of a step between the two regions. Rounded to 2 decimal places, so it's 0.15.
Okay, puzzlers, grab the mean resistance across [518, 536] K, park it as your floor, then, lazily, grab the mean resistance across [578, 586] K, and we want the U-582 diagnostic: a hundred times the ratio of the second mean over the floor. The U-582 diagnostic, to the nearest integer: 76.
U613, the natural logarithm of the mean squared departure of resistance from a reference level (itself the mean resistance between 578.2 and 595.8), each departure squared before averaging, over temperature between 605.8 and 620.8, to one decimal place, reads -1.9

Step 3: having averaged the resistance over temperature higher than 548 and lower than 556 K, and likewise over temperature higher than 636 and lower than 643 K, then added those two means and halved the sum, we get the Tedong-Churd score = 2.74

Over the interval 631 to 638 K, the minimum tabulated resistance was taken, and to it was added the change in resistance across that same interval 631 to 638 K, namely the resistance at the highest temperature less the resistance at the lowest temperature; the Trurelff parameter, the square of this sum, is 9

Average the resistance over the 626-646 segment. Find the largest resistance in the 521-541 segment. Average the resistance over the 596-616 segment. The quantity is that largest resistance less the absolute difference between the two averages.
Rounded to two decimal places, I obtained 2.74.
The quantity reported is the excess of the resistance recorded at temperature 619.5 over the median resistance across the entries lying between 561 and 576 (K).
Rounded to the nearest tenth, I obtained 0.4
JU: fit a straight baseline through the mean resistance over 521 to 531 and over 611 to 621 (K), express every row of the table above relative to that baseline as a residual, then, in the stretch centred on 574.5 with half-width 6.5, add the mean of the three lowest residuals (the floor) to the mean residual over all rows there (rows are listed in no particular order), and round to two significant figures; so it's -1.9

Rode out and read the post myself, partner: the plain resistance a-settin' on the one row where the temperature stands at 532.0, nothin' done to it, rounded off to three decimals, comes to 2.448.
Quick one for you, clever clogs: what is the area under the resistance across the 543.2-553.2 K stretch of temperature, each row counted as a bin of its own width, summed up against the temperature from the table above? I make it 24.7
